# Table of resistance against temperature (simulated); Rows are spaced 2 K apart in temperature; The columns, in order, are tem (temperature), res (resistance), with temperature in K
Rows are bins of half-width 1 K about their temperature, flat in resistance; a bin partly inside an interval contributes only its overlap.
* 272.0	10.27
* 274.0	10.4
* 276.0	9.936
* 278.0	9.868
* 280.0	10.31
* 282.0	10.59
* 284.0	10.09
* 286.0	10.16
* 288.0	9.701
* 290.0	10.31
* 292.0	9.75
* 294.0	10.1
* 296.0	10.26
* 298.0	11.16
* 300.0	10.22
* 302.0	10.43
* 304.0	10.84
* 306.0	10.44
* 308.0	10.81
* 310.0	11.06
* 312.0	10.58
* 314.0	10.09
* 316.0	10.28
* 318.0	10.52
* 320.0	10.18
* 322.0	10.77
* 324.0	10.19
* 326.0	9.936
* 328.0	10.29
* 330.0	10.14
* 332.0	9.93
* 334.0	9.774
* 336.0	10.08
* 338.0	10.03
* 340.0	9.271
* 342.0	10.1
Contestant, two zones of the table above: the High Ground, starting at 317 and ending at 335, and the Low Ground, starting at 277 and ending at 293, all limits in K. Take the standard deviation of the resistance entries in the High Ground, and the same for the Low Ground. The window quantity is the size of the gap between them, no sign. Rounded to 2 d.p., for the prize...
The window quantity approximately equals 0.00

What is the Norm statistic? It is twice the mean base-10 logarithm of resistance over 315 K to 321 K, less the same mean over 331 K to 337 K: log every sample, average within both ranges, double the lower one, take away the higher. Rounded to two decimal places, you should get 1.03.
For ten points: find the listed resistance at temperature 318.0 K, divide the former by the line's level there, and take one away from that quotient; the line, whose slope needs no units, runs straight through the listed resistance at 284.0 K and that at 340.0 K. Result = 0.10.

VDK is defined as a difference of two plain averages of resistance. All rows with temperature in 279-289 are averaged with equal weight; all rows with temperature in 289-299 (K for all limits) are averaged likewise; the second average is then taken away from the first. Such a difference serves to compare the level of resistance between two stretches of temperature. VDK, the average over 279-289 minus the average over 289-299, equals -0.1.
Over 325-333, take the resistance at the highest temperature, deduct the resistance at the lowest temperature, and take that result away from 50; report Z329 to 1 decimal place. 50.0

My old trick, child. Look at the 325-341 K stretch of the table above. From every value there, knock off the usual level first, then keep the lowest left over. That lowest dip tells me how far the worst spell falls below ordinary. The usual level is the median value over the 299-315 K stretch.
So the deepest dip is -1.2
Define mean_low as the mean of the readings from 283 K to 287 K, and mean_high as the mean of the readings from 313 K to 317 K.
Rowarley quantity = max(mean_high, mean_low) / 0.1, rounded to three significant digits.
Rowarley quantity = 102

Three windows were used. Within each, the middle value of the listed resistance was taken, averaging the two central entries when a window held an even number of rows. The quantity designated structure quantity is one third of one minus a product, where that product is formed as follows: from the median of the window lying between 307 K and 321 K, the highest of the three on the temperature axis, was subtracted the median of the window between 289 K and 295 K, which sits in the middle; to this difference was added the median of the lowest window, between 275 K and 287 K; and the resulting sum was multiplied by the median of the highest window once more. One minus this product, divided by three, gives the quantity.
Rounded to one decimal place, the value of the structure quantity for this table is -36.6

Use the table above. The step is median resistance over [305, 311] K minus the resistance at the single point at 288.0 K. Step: 1.1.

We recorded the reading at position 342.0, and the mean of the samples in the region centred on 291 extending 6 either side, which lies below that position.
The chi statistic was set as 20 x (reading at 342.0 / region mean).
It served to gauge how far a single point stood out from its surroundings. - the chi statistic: 20.1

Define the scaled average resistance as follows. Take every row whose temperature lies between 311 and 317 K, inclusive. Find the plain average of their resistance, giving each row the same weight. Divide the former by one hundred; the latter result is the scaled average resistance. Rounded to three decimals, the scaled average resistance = 0.103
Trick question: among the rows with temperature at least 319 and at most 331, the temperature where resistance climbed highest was 322.0 K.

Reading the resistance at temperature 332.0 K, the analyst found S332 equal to 9.93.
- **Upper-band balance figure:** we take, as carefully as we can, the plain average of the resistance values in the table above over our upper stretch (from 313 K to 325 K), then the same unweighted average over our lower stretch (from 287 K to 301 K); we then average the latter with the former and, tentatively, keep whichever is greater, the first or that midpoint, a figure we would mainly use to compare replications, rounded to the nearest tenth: 10.3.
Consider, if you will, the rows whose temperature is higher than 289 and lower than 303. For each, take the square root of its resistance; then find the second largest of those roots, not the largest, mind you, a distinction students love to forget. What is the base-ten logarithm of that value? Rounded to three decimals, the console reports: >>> 0.509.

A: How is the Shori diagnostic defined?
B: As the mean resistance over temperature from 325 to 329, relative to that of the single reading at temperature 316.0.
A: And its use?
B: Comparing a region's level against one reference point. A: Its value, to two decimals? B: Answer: 0.98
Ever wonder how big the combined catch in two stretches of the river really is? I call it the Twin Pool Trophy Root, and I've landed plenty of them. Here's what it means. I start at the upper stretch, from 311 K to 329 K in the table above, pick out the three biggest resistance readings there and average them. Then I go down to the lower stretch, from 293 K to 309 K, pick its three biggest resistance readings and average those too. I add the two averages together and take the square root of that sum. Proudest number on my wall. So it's 4.64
